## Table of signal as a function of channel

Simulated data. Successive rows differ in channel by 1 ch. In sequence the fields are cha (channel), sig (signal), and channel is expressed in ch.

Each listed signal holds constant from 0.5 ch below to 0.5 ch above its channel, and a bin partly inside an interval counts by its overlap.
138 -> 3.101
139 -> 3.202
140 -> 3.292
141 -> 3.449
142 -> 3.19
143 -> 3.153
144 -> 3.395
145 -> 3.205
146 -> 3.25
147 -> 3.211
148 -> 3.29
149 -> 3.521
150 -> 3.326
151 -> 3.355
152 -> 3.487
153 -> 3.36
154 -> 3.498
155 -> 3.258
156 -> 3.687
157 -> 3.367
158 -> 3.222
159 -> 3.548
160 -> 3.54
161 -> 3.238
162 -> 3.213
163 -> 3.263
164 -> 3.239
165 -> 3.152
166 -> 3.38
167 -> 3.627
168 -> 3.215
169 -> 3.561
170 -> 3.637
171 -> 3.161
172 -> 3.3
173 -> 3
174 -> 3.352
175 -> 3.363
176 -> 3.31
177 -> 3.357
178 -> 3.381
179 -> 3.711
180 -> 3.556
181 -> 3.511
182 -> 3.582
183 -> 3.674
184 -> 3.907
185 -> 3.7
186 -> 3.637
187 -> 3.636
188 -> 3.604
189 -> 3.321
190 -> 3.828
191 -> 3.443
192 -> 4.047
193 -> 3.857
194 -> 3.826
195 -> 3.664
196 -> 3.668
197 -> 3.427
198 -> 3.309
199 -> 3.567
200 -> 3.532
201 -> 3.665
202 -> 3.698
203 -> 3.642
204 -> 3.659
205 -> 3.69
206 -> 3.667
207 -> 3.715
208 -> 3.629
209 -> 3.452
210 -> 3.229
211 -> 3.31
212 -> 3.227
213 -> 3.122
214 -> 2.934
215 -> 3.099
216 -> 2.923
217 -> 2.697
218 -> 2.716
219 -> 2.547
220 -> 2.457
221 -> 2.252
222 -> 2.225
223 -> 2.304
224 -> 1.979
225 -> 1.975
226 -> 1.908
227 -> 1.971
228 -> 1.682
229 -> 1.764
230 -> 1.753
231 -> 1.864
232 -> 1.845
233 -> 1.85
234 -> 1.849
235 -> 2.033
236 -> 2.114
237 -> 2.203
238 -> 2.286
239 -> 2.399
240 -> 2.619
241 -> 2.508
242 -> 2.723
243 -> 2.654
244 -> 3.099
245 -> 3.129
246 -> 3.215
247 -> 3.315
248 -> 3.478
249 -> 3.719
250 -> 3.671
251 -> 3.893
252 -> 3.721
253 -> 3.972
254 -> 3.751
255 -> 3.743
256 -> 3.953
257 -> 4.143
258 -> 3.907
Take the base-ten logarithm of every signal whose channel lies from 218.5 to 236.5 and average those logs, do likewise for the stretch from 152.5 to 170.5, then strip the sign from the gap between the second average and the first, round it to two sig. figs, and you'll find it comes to 0.23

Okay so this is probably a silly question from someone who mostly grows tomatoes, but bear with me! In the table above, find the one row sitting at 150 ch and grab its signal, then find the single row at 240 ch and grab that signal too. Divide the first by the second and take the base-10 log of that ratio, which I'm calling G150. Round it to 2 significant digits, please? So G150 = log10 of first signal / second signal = 0.10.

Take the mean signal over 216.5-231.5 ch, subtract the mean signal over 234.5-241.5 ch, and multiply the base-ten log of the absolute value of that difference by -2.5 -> 1.9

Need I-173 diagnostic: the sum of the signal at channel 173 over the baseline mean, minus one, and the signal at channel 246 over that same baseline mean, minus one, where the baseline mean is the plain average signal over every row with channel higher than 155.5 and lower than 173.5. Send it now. -0.15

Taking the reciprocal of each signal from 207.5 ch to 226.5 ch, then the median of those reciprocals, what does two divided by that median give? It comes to 5.4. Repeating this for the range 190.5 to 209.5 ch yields 7.3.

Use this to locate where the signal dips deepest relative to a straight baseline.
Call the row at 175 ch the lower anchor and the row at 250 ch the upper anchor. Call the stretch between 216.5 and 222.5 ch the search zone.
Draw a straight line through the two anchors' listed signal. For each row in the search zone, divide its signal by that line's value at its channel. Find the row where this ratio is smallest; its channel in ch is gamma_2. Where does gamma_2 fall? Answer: 222 ch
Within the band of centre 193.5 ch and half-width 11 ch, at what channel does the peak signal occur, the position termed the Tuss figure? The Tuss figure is 192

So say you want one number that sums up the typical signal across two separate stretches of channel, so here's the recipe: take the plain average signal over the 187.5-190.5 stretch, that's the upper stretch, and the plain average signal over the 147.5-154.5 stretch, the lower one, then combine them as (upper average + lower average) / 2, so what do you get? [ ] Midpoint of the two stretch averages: 3.49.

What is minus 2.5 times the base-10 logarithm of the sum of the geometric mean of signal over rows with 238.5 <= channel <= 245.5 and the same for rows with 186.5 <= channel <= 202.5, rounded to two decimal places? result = -2.01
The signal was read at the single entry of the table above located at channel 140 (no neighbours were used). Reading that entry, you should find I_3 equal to 3.292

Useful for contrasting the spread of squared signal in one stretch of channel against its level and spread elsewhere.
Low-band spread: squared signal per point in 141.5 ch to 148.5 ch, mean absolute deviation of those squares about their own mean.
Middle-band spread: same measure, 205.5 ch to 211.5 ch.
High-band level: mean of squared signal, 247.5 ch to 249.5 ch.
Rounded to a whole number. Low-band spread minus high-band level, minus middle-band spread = -14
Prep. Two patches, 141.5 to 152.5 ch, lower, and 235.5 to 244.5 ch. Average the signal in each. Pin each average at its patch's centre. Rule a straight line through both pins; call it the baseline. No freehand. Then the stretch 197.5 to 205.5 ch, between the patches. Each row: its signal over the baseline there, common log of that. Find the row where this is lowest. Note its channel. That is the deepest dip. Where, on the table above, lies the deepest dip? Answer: 198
